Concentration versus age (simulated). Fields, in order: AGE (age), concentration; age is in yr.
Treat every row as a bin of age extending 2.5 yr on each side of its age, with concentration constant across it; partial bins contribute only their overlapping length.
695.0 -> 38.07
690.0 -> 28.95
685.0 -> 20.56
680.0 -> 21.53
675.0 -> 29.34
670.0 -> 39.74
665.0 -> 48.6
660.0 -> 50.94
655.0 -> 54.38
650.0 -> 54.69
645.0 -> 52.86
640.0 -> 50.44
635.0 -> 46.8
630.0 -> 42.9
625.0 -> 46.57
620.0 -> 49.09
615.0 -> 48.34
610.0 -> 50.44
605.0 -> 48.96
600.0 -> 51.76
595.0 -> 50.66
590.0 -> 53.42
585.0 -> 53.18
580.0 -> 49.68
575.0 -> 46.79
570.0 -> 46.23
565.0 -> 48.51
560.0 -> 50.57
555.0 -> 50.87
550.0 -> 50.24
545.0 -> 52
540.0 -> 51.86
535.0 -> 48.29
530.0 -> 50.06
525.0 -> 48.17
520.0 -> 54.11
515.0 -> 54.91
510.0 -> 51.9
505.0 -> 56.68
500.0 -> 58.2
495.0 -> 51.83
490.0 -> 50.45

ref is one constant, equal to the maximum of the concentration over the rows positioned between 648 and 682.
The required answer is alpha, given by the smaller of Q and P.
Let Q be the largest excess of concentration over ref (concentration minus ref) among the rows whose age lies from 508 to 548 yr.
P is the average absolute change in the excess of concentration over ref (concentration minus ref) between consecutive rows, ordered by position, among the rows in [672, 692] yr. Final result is 0.2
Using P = 5.7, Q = 0.2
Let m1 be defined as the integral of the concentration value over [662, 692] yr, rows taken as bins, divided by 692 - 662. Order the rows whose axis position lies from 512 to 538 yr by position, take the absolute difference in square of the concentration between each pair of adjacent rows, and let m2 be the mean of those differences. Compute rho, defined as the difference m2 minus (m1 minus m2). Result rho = 495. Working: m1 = 32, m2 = 264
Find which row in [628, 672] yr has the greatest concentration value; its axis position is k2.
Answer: 650.0 yr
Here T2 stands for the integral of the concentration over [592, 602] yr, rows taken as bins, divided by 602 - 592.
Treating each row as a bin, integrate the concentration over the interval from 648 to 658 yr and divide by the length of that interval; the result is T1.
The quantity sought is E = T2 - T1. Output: -3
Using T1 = 54.3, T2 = 51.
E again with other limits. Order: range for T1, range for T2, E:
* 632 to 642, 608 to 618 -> 1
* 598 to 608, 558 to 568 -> -1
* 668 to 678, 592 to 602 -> 18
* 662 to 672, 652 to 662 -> 8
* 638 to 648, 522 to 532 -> -3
